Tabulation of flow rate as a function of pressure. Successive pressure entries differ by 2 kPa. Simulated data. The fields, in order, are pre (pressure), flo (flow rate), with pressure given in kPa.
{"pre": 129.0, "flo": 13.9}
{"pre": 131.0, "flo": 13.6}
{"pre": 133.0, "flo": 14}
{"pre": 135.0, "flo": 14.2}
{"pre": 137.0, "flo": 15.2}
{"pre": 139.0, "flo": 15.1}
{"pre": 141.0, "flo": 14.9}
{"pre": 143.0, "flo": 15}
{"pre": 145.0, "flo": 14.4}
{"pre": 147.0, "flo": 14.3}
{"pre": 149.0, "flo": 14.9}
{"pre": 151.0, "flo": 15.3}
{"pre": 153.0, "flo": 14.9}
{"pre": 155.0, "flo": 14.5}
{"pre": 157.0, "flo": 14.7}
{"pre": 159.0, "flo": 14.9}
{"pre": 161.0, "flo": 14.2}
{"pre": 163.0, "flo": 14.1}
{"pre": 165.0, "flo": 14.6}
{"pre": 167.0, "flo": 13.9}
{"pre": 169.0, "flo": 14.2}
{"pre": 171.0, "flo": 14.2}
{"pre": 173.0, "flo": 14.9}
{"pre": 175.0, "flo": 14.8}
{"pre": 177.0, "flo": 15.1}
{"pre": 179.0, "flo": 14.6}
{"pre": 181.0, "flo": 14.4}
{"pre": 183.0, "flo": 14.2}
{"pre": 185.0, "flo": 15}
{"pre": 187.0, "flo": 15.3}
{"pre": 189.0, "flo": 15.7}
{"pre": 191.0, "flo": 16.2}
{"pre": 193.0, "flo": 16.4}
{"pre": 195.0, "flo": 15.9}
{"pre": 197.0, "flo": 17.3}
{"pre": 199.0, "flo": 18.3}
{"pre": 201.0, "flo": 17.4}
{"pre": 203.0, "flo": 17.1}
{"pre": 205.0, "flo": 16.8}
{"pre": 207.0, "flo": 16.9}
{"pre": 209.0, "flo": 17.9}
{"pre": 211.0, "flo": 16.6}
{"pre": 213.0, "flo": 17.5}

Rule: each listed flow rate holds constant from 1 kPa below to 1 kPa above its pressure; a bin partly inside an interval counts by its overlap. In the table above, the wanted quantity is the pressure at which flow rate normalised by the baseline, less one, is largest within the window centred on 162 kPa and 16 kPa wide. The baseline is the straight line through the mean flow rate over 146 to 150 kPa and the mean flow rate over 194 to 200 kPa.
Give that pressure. 159.0 kPa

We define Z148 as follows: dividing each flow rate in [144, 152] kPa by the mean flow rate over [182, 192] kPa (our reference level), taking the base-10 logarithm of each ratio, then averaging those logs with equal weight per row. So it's -0.016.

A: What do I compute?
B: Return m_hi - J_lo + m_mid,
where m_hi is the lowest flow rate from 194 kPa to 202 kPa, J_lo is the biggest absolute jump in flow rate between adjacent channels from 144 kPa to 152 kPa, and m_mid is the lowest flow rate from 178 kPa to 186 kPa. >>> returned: 29.5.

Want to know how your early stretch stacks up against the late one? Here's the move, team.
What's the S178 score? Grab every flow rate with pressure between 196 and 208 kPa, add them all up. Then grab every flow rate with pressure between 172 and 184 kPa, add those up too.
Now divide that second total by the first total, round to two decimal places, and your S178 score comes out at 0.85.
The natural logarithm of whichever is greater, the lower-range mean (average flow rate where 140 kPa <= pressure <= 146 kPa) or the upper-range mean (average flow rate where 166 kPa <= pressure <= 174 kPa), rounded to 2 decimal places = 2.69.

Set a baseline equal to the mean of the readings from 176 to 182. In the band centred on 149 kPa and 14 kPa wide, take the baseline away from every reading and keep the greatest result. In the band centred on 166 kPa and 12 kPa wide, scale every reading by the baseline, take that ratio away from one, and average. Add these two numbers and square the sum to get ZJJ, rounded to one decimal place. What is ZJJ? 0.4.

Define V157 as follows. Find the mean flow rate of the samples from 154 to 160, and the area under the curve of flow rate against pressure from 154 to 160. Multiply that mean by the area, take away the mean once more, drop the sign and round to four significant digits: 1282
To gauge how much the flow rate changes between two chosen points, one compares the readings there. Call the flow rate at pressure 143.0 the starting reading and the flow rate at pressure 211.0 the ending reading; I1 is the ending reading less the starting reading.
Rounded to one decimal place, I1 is 1.6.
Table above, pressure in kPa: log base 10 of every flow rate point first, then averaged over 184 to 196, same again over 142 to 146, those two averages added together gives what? 2.36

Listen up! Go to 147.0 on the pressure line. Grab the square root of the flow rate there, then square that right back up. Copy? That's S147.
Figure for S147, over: 14.3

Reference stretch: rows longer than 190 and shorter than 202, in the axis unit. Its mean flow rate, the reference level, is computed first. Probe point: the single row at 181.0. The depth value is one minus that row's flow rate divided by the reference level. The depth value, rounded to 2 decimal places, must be 0.15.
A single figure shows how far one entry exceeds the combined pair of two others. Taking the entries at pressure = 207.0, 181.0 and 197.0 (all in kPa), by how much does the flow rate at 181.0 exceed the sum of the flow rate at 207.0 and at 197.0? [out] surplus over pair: -20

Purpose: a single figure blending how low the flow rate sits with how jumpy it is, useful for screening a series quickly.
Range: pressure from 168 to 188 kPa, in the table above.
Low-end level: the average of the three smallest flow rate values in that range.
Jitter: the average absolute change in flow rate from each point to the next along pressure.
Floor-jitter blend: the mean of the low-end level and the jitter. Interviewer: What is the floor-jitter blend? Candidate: 7.3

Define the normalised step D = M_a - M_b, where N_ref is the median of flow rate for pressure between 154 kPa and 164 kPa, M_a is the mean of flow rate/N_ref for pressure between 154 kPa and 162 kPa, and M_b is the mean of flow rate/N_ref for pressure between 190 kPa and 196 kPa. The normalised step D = -0.11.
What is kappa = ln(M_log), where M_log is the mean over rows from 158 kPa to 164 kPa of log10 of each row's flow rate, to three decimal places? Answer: 0.147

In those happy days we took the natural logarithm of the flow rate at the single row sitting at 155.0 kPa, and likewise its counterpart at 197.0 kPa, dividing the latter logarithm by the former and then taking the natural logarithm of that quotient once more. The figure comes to 0.0639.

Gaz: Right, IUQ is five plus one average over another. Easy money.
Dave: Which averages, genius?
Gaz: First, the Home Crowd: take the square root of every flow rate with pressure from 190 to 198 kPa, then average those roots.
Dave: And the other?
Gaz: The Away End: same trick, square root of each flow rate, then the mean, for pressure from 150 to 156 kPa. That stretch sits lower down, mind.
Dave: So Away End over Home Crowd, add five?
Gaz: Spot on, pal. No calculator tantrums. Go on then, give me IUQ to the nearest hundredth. 5.95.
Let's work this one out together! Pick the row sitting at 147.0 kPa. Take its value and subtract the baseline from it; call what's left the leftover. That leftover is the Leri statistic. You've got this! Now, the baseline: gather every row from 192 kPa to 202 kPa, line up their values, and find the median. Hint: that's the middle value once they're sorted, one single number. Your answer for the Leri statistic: -3.0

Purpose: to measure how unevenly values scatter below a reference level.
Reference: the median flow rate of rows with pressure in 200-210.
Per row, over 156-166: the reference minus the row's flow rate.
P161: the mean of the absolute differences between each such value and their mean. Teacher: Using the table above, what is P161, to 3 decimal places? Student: 0.280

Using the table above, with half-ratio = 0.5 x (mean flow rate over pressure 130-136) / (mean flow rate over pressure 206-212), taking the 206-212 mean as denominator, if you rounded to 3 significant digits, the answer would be 0.407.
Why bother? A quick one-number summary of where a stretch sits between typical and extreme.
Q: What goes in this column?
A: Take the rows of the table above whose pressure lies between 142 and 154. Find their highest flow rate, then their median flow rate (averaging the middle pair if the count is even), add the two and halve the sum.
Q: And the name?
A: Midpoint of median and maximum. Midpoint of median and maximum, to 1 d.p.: 15.1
